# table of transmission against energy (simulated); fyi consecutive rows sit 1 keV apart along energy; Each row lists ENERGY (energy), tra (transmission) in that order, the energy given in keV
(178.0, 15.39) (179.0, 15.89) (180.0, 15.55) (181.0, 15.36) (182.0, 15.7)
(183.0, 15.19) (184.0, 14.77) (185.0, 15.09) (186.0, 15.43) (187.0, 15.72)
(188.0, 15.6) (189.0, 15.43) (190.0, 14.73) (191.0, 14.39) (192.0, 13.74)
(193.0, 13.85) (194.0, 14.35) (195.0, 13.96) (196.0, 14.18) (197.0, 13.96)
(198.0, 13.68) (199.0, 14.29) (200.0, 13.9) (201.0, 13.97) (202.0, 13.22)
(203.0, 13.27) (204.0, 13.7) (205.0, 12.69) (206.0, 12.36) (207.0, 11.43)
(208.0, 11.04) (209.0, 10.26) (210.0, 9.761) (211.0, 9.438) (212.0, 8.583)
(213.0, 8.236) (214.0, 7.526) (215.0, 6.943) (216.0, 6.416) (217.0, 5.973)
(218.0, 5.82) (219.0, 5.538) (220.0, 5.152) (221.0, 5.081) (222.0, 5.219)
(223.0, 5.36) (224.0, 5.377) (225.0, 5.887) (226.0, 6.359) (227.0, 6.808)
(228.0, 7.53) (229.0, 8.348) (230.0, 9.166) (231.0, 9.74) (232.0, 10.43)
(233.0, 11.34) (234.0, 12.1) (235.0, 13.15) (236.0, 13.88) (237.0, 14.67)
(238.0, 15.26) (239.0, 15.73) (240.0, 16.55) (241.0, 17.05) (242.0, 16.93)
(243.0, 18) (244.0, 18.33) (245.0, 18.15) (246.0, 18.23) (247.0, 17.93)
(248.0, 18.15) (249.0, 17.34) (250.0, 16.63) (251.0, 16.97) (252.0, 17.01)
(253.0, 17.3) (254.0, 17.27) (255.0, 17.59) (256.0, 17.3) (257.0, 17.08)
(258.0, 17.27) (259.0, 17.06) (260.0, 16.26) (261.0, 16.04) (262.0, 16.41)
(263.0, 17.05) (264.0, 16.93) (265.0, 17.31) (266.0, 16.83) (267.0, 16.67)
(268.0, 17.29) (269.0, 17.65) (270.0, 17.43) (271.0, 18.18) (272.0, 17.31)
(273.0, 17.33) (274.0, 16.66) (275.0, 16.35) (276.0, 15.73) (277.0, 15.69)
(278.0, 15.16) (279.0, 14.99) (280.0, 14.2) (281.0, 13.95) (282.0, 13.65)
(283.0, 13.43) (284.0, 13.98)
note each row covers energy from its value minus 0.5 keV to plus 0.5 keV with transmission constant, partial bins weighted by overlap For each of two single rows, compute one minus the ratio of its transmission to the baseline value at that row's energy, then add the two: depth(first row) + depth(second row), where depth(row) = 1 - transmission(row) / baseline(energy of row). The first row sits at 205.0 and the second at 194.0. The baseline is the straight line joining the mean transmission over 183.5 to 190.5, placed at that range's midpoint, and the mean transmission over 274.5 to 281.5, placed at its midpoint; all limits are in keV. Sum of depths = 0.23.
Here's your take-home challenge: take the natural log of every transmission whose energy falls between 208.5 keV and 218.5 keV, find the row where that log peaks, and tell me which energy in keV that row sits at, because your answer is 209.0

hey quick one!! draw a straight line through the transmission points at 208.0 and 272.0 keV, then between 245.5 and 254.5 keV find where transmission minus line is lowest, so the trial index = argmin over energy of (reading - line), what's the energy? 250.0 keV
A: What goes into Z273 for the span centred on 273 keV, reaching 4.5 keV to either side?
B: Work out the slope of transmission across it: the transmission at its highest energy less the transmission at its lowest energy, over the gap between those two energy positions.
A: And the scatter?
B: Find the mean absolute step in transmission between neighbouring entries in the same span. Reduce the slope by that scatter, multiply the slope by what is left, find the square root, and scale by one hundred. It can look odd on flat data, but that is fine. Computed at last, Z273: 41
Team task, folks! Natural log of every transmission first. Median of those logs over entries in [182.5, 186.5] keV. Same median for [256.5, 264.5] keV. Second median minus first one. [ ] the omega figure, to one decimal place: 0.1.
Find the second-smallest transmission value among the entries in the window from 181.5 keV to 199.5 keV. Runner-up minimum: 13.74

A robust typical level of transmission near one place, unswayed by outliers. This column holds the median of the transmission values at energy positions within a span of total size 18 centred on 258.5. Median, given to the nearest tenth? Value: 17.0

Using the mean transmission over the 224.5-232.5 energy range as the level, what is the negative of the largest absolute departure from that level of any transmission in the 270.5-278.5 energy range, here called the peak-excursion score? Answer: -10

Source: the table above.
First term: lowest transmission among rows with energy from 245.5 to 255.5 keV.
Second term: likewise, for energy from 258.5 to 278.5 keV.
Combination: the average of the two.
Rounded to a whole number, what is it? 16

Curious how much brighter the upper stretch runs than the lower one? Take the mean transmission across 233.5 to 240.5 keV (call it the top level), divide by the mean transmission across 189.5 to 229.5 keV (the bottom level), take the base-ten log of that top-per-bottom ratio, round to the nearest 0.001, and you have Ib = 0.158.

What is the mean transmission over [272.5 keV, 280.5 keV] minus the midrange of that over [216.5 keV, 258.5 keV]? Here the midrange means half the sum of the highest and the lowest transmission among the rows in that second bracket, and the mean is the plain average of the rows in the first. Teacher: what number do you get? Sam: 4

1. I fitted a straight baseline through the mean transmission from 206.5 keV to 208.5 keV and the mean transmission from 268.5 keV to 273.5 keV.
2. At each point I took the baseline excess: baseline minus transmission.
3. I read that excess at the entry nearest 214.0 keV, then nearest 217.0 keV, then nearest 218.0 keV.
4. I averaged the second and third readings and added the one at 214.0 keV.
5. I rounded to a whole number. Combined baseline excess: 11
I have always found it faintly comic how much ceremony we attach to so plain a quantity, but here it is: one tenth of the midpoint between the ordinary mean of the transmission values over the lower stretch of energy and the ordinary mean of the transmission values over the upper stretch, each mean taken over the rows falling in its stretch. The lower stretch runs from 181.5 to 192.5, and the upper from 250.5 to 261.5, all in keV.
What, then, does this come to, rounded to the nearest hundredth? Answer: 1.60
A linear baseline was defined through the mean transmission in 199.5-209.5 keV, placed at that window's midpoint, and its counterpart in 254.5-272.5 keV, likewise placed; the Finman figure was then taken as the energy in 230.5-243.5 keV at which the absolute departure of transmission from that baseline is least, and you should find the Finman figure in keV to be 238.0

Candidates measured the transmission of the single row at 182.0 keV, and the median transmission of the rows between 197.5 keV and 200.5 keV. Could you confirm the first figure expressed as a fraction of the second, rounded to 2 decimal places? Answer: 1.13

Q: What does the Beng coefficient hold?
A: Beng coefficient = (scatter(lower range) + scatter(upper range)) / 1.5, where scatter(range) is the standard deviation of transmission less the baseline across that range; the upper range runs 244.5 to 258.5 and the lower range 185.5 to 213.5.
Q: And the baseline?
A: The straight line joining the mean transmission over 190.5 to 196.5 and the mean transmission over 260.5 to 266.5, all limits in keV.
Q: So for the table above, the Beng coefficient 2.0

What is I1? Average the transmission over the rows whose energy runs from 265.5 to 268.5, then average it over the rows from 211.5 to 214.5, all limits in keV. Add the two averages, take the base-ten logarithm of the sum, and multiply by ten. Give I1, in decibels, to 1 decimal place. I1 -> 14.0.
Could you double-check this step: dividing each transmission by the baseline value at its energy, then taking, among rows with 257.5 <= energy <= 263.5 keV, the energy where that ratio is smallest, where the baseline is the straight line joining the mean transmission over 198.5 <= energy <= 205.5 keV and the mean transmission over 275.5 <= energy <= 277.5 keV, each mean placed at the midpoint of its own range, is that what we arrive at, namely 261.0 keV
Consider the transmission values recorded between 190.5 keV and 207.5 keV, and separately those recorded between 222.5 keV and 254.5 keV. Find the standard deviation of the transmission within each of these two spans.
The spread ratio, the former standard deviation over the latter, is 0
